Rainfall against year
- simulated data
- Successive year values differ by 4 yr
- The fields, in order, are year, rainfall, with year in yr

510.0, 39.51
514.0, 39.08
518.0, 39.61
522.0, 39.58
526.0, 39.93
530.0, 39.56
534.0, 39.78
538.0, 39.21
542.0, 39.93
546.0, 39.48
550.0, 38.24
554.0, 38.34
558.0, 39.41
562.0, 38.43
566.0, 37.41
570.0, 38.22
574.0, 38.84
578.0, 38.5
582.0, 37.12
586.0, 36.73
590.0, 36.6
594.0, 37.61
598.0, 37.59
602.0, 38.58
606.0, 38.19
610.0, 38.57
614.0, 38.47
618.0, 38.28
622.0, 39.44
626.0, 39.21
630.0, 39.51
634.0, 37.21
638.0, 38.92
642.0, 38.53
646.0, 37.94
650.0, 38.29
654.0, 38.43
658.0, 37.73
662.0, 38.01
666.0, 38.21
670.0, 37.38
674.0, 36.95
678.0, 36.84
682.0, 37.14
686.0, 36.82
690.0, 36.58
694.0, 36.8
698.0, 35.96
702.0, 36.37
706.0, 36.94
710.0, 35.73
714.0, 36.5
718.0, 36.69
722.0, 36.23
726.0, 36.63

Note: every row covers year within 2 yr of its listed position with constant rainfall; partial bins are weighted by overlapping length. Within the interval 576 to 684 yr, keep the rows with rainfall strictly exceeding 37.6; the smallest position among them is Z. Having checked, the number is 578.0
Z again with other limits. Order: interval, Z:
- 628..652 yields 630.0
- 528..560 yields 530.0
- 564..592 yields 570.0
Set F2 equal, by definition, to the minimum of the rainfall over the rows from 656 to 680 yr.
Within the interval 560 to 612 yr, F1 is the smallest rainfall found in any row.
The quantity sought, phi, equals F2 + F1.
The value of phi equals 73.4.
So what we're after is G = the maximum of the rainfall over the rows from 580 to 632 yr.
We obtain 39.51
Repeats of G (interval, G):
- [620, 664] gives 39.51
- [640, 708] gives 38.53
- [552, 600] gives 39.41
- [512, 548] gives 39.93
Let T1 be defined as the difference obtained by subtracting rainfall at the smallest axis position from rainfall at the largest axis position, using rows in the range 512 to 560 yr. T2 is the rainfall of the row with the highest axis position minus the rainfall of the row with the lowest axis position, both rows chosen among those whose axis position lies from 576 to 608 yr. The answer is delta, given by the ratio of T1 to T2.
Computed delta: -1.1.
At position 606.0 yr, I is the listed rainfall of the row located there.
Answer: 38.19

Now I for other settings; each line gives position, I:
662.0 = 38.01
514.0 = 39.08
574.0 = 38.84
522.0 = 39.58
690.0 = 36.58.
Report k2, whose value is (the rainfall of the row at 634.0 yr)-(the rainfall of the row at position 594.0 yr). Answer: 0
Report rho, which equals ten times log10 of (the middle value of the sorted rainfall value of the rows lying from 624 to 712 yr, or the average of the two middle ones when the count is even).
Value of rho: 15.7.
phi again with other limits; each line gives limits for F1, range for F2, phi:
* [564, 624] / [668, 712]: 72.3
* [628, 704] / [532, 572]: 73.4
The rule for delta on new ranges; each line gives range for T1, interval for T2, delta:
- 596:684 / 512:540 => -3.5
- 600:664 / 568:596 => 0.9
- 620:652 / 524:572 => 0.7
